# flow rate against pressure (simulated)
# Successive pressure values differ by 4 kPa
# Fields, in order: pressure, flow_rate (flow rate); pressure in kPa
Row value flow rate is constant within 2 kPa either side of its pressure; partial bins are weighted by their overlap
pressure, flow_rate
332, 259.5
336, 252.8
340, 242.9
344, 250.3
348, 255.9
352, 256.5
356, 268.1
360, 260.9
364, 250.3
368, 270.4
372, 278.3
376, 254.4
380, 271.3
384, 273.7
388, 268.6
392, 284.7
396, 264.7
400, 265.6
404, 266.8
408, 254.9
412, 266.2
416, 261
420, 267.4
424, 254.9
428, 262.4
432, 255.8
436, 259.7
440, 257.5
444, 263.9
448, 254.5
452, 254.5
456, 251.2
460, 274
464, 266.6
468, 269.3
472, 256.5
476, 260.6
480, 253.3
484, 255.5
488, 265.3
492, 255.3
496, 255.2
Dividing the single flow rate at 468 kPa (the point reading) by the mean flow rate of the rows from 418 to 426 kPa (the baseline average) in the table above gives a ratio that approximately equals 1.031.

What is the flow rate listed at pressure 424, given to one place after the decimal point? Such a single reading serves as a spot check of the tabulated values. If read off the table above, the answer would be 254.9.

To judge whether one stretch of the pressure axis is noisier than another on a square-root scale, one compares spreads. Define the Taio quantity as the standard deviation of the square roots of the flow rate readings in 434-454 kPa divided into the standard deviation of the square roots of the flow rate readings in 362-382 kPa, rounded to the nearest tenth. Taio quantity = 3.0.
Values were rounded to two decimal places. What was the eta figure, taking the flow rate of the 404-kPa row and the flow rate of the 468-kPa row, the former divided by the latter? 0.99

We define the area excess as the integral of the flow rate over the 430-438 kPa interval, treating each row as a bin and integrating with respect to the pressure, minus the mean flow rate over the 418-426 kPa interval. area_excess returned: 1801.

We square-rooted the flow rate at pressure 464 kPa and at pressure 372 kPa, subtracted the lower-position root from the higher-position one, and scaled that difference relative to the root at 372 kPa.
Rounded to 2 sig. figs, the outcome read -0.021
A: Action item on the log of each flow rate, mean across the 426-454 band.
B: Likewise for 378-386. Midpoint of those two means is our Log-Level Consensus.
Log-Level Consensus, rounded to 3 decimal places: 2.424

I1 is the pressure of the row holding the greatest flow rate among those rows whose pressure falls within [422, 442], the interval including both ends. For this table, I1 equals 428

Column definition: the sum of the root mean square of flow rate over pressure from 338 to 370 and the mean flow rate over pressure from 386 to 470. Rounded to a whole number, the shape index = 520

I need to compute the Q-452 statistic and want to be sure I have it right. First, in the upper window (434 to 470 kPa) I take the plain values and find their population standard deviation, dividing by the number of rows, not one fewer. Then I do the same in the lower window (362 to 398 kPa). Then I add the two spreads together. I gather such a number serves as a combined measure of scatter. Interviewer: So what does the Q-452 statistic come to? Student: 17.5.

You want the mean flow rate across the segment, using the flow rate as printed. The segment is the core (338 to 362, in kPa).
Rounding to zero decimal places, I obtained 256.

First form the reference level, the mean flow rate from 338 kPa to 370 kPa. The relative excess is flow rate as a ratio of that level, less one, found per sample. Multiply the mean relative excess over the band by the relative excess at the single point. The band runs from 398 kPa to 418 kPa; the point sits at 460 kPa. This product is 0.0016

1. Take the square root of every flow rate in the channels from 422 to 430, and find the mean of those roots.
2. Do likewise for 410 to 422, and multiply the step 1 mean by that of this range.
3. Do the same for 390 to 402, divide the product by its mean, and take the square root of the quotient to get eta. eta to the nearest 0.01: 3.99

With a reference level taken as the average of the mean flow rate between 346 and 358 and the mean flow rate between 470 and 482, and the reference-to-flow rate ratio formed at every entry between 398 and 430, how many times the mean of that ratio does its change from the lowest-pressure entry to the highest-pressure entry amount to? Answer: 0.01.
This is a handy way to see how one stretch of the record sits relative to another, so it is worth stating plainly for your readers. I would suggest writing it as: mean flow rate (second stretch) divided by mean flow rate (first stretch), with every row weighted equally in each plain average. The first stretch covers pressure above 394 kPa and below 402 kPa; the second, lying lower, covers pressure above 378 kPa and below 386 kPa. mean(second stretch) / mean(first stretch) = 1.03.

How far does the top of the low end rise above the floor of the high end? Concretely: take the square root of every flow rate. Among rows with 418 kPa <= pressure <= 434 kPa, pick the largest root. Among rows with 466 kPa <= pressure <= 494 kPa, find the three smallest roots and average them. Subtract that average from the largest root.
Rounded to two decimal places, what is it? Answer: 0.39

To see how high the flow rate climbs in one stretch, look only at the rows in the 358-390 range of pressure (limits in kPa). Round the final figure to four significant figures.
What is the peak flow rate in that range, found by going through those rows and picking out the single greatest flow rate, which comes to 278.3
